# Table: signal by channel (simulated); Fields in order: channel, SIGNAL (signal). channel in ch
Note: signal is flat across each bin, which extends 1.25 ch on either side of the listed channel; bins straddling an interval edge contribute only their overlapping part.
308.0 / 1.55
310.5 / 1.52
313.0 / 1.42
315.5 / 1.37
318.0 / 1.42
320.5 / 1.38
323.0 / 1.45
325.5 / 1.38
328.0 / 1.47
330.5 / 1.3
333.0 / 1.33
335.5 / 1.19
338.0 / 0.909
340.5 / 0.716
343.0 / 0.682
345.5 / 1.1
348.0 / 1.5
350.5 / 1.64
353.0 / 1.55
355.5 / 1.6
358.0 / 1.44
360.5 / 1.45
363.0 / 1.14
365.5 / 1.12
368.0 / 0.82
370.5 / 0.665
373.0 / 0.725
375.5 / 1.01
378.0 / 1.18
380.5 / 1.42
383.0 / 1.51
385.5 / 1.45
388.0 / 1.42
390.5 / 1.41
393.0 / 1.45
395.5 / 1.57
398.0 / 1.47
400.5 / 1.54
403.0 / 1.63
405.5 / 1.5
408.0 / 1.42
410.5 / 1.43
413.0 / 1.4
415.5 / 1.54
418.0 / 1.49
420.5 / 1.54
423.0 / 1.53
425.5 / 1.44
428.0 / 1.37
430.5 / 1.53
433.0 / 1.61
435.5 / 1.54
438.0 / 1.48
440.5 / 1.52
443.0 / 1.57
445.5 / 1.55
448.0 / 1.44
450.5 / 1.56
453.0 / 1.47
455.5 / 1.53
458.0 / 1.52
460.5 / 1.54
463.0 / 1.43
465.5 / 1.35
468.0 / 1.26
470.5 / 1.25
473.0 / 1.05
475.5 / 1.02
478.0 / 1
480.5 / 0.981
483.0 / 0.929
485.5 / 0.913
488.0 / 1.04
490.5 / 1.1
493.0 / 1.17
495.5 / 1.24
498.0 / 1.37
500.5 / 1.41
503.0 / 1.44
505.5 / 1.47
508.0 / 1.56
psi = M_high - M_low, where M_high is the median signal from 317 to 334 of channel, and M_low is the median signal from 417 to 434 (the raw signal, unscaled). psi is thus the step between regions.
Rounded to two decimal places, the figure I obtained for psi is -0.15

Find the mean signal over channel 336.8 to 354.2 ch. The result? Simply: 1.2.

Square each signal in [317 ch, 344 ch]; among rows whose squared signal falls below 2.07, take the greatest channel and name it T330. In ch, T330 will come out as 343.0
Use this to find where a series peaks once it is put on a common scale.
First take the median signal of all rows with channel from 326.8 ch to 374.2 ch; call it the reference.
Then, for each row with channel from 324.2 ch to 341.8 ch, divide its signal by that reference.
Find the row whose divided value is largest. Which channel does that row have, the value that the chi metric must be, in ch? 328.0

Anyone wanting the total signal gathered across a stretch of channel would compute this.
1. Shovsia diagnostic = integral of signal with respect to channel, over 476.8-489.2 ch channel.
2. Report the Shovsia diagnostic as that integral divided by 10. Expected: 1.2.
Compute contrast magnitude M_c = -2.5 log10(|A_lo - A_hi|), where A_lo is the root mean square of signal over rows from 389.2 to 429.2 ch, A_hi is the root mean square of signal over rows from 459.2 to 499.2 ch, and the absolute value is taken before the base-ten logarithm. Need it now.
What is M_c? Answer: 1.29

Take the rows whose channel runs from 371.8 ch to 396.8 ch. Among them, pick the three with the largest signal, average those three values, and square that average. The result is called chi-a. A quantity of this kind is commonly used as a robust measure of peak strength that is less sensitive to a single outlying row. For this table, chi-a 2.3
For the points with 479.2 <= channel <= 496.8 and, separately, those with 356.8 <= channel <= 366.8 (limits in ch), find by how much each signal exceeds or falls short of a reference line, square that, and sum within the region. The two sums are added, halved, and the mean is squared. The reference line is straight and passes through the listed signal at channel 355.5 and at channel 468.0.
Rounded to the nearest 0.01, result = 0.12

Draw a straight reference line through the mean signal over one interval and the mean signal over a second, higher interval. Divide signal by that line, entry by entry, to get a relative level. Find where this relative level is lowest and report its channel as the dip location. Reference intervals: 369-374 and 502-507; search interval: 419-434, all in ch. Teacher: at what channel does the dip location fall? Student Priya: 428.0 ch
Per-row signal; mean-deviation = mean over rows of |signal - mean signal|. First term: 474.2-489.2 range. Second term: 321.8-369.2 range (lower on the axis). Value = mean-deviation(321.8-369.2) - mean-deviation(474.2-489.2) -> 0.21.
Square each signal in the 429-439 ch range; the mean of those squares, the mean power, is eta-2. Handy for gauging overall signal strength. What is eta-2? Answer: 2.4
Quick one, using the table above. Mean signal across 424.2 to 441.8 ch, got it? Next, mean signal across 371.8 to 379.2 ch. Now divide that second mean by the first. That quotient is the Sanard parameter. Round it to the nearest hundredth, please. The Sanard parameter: 0.65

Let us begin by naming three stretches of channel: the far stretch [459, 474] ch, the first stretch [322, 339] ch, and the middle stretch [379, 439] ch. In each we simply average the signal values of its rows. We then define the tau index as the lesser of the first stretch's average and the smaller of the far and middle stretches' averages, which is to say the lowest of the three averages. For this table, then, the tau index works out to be 1.29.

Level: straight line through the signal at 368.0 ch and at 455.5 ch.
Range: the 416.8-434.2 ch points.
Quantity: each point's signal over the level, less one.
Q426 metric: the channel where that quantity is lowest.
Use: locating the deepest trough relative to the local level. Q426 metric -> 428.0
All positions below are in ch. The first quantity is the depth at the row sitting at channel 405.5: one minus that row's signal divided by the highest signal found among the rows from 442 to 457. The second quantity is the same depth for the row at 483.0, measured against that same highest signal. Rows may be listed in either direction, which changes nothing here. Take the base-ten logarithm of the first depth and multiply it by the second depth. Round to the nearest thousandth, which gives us -0.552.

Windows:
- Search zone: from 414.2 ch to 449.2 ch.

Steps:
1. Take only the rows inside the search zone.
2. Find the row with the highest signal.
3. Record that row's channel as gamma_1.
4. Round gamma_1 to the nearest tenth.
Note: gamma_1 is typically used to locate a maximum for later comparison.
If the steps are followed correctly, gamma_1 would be 433.0 ch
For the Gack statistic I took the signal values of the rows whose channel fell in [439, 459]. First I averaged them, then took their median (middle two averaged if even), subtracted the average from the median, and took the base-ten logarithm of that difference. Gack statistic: -2.3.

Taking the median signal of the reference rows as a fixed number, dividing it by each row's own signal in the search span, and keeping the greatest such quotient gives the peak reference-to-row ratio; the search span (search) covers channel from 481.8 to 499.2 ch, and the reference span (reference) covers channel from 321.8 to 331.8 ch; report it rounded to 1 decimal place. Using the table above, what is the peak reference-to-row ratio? 1.5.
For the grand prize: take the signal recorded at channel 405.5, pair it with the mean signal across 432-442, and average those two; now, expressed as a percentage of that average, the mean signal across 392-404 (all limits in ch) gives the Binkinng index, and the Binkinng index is 101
